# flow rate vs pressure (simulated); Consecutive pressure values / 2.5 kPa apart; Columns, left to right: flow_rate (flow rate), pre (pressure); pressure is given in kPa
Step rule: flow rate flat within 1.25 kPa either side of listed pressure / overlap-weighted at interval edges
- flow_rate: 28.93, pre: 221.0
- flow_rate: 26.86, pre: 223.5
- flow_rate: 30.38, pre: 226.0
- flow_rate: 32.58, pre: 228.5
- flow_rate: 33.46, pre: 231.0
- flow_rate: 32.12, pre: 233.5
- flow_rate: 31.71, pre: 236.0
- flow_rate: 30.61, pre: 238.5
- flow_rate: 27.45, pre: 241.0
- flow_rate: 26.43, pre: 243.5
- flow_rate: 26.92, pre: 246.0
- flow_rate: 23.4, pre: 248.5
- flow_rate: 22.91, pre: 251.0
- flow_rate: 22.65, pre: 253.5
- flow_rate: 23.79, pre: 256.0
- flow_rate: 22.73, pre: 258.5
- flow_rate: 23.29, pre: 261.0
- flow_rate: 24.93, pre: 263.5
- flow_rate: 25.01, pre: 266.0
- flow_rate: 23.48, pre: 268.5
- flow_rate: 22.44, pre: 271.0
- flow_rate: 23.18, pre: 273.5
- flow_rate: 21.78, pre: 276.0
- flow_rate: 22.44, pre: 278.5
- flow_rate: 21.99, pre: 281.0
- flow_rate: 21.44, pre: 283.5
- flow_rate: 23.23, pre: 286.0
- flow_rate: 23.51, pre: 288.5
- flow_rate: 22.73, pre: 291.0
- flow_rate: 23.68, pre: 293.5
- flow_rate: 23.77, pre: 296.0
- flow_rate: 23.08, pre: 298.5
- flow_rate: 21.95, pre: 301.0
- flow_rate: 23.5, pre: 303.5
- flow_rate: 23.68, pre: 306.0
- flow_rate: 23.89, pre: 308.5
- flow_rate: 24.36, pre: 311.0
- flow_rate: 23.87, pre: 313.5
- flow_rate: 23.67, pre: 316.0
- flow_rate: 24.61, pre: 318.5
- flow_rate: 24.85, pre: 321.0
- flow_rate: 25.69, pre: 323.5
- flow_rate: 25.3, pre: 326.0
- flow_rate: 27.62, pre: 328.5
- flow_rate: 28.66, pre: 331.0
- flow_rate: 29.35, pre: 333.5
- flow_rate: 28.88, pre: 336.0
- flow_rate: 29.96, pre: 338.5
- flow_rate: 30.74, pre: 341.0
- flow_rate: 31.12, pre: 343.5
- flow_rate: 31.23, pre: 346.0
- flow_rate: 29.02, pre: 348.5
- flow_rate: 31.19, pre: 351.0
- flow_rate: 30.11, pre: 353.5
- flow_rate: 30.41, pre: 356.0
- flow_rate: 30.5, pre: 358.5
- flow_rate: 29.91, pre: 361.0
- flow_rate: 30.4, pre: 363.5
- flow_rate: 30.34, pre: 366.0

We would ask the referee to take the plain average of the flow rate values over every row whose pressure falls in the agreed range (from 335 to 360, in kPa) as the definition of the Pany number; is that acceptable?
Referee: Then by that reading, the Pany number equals 30.3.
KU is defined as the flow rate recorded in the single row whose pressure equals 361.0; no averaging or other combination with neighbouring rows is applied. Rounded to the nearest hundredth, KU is 29.91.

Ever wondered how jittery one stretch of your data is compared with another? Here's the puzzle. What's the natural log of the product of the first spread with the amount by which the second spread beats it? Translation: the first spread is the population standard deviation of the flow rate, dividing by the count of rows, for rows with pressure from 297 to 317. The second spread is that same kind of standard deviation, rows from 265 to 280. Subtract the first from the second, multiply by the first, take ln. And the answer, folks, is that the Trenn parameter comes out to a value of -1.4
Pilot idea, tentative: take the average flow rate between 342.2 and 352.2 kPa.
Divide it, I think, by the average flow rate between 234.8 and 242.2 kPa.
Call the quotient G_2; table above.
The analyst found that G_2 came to 1.02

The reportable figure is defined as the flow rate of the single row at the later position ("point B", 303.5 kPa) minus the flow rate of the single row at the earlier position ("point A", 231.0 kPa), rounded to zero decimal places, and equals -10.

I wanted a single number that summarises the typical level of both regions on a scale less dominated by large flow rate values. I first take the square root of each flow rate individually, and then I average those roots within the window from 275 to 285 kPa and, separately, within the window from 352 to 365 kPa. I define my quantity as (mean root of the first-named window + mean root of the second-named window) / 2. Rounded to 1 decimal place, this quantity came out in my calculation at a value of 5.1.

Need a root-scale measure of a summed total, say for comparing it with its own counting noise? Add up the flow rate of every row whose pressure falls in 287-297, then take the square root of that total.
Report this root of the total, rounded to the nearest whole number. 10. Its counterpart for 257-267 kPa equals 10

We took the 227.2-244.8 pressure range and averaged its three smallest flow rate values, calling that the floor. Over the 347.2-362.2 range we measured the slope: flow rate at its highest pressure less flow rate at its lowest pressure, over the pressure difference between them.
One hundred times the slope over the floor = 0.25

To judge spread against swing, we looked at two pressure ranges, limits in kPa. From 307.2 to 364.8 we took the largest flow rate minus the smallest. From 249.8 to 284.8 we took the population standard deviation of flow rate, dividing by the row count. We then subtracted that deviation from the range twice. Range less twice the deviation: 5.5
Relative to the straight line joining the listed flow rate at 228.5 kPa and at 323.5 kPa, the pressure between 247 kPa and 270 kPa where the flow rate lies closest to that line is 266.0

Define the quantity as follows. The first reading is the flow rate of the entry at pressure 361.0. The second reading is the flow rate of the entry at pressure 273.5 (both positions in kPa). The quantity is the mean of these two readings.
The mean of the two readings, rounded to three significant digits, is 26.5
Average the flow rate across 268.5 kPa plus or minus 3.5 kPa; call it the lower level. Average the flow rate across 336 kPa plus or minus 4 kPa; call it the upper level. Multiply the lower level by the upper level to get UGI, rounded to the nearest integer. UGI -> 695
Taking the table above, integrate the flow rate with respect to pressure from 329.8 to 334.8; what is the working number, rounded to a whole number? 145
